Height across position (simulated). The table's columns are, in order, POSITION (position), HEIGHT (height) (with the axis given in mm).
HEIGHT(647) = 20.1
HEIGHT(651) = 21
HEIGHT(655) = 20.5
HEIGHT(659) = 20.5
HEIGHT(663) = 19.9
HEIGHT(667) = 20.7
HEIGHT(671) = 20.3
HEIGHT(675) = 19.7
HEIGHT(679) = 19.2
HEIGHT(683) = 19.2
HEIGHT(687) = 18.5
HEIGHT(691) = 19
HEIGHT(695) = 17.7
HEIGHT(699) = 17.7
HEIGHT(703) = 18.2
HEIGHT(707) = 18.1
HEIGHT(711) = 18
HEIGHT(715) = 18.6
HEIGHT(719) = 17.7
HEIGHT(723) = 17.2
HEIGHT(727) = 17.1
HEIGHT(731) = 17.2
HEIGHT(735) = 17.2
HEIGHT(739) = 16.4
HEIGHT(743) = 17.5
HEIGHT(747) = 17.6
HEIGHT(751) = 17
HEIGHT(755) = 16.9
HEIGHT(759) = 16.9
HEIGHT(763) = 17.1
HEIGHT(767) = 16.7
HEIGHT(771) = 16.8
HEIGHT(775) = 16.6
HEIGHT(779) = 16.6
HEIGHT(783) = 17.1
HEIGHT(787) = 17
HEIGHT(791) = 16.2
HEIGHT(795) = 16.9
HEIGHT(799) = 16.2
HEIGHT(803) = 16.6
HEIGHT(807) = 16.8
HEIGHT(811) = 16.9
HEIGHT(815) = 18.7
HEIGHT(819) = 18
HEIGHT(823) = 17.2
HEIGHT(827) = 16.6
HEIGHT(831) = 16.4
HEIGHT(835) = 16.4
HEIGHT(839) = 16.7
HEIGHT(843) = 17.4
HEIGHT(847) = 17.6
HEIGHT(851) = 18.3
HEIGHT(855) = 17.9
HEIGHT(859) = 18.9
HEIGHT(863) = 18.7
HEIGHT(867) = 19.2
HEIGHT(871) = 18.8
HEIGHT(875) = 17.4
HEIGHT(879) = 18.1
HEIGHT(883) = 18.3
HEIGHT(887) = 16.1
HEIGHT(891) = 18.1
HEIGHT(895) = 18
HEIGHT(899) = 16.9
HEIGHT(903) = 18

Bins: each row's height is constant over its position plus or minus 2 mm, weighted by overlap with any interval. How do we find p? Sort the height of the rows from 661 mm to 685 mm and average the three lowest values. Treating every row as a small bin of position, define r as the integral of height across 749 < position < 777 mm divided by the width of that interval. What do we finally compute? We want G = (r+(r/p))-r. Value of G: 0.87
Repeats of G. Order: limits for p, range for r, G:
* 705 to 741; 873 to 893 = 1.04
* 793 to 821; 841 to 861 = 1.09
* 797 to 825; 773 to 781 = 1.00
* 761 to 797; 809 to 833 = 1.05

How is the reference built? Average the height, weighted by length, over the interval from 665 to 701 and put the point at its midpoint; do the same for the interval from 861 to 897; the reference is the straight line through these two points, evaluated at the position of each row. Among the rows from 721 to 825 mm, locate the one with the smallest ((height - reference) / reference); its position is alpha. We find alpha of 739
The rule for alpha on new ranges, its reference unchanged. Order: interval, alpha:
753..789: 775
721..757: 739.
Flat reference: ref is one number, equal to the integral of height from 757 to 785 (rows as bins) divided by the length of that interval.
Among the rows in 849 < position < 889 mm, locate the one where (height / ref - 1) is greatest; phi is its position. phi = 867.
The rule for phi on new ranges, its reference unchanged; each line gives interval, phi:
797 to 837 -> 815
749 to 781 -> 763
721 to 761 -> 747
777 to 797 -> 783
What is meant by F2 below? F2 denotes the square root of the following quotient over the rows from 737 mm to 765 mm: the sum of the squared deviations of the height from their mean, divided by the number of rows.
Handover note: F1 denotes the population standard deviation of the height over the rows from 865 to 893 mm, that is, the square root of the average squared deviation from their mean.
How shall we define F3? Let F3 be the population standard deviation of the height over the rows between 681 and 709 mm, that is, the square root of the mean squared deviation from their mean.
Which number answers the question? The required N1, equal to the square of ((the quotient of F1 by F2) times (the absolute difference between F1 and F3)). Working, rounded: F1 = 0.94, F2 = 0.37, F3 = 0.55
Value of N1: 0.96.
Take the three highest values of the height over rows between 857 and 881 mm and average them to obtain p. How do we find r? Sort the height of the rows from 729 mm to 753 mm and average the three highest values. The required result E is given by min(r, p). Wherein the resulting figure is 17.4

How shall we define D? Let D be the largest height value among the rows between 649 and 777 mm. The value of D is 21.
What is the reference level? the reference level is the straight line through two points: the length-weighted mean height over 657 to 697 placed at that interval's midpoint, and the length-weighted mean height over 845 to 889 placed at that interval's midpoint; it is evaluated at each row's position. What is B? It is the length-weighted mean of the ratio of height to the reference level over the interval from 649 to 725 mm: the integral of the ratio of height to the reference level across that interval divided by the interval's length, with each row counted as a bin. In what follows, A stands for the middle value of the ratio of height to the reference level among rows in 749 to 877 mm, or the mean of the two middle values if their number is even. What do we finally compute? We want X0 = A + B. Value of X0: 1.89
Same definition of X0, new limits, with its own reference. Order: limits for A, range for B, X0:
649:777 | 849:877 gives 1.94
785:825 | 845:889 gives 1.91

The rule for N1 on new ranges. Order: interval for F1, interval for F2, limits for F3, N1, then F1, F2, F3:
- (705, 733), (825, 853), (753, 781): 0.08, 0.52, 0.67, 0.17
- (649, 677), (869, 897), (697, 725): 0.00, 0.42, 0.80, 0.41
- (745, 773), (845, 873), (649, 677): 0.01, 0.27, 0.53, 0.42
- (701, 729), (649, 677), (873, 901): 0.09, 0.50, 0.42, 0.75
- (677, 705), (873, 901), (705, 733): 0.00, 0.61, 0.75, 0.52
